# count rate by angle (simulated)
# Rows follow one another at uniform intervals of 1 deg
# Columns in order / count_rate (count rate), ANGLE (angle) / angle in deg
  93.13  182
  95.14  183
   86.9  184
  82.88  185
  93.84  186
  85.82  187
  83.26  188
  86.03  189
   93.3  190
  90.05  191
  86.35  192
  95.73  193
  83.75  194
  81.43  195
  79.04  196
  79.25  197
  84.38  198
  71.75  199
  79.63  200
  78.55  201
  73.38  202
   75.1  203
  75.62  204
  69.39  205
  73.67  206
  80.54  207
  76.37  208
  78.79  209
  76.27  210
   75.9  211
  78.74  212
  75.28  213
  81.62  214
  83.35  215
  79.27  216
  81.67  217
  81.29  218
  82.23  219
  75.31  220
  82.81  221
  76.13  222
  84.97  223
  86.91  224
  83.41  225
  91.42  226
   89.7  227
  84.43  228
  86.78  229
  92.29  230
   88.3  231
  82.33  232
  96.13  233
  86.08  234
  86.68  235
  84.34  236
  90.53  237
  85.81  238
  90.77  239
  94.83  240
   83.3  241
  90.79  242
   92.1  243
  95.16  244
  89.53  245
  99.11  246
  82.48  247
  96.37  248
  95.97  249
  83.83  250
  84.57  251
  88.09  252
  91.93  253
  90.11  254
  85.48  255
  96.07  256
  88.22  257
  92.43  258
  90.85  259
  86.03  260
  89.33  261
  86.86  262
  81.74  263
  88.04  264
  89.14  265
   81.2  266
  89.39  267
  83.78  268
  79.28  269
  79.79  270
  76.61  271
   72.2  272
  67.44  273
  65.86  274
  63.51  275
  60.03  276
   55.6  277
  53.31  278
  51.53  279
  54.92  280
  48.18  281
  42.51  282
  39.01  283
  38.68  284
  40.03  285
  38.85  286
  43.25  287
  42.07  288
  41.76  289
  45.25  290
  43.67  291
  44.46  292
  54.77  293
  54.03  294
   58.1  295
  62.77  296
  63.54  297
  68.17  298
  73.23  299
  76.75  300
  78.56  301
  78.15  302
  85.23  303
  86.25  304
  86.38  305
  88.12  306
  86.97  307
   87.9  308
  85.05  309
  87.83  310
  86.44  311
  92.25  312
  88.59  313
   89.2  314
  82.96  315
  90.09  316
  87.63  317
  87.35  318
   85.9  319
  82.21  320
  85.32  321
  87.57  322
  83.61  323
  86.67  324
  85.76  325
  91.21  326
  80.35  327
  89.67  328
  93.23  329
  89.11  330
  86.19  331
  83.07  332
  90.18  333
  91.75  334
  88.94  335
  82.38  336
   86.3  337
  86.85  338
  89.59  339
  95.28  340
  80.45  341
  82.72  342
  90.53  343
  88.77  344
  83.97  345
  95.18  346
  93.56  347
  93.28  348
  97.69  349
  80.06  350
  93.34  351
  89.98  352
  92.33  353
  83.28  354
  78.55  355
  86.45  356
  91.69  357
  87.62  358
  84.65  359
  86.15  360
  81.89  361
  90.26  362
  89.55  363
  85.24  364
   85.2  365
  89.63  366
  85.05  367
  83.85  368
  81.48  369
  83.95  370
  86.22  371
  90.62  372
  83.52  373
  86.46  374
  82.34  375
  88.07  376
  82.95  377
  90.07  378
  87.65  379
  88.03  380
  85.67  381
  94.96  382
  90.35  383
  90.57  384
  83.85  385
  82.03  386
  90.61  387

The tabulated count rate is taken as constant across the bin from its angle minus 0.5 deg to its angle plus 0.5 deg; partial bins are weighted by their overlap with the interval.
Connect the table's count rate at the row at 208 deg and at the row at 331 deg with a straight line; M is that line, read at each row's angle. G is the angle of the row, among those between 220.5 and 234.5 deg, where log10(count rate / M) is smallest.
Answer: 222 deg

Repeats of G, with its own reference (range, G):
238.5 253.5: 247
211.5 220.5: 220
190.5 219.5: 205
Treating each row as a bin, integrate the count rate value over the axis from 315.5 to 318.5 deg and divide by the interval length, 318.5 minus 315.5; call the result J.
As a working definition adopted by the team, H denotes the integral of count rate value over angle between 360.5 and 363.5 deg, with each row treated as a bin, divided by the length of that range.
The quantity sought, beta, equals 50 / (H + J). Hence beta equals 0.285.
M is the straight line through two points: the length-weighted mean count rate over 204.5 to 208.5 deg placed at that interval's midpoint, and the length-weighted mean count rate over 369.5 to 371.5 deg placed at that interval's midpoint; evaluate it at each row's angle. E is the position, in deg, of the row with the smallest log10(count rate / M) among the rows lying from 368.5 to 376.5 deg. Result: 369 deg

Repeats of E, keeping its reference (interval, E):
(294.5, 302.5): 295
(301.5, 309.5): 302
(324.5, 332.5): 327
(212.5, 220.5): 220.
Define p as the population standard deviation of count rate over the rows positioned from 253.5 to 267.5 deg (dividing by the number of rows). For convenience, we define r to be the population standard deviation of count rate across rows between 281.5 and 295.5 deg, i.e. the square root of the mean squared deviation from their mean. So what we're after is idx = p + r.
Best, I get 10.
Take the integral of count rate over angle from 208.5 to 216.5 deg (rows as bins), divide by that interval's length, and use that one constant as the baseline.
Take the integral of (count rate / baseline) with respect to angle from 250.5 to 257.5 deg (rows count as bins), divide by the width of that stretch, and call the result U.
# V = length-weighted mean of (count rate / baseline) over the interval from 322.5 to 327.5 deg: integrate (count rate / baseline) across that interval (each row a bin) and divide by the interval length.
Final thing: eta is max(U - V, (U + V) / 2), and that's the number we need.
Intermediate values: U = 1.13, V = 1.09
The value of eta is 1.11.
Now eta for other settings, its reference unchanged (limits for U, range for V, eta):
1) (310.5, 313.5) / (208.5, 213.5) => 1.06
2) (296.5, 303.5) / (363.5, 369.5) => 1.02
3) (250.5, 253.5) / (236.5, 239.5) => 1.13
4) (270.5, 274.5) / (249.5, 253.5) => 1.00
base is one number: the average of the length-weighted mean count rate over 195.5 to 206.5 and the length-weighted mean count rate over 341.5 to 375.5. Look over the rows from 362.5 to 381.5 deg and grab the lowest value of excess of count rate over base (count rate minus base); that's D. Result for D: 0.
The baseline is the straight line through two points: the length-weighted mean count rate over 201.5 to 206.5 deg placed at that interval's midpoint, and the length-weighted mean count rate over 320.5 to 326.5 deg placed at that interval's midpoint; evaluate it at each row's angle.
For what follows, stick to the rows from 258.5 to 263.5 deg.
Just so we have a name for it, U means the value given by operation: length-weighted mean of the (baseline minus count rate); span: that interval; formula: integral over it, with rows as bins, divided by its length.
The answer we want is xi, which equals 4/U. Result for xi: -0.6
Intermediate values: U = -7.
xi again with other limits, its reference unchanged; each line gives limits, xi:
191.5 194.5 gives -0.2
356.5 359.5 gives 1.6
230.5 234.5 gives -0.3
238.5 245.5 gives -0.3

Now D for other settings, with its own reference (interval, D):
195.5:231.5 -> -12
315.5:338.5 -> -1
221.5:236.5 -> -6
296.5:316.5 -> -18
